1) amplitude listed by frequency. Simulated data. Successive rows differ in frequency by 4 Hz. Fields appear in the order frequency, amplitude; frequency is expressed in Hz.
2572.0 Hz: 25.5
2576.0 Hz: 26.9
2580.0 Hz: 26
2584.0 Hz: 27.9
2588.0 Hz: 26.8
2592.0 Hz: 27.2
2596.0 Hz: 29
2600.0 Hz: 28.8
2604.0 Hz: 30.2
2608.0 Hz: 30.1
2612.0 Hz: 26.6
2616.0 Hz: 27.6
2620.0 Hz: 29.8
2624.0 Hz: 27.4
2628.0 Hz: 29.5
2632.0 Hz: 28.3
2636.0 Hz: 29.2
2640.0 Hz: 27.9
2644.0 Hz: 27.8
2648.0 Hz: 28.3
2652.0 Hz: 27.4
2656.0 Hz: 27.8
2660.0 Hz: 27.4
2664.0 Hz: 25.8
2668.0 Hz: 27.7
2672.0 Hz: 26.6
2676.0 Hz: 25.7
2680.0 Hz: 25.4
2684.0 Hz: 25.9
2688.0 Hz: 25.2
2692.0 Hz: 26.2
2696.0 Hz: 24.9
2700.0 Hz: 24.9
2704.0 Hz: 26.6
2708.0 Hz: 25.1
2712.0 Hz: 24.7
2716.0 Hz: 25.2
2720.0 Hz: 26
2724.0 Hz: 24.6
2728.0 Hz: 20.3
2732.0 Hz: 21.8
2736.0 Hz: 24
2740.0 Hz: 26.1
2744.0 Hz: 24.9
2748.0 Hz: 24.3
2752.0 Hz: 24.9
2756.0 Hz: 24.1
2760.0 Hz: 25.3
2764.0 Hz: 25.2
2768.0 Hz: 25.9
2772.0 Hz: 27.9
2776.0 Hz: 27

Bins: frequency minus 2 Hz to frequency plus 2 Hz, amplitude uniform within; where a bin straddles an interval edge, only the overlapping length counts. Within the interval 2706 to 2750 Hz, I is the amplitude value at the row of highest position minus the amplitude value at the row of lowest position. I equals -0.8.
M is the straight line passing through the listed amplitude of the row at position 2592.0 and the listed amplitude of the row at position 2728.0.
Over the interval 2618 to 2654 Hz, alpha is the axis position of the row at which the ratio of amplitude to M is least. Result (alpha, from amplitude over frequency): 2624.0 Hz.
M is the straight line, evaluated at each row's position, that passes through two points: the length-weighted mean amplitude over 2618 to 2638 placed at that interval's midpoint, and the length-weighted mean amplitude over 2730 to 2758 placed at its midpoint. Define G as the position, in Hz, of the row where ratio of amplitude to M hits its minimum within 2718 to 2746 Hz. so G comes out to 2728.0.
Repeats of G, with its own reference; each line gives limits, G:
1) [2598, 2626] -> 2612.0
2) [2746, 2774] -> 2748.0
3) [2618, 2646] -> 2624.0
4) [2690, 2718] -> 2696.0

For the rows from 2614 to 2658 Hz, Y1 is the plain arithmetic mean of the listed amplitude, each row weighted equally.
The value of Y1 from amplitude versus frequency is 28.3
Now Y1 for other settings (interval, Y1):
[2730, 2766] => 24.5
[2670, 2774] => 25.1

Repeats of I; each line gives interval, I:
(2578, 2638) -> 3.2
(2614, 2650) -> 0.7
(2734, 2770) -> 1.9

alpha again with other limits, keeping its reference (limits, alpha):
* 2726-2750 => 2728.0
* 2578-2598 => 2580.0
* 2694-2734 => 2728.0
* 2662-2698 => 2664.0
